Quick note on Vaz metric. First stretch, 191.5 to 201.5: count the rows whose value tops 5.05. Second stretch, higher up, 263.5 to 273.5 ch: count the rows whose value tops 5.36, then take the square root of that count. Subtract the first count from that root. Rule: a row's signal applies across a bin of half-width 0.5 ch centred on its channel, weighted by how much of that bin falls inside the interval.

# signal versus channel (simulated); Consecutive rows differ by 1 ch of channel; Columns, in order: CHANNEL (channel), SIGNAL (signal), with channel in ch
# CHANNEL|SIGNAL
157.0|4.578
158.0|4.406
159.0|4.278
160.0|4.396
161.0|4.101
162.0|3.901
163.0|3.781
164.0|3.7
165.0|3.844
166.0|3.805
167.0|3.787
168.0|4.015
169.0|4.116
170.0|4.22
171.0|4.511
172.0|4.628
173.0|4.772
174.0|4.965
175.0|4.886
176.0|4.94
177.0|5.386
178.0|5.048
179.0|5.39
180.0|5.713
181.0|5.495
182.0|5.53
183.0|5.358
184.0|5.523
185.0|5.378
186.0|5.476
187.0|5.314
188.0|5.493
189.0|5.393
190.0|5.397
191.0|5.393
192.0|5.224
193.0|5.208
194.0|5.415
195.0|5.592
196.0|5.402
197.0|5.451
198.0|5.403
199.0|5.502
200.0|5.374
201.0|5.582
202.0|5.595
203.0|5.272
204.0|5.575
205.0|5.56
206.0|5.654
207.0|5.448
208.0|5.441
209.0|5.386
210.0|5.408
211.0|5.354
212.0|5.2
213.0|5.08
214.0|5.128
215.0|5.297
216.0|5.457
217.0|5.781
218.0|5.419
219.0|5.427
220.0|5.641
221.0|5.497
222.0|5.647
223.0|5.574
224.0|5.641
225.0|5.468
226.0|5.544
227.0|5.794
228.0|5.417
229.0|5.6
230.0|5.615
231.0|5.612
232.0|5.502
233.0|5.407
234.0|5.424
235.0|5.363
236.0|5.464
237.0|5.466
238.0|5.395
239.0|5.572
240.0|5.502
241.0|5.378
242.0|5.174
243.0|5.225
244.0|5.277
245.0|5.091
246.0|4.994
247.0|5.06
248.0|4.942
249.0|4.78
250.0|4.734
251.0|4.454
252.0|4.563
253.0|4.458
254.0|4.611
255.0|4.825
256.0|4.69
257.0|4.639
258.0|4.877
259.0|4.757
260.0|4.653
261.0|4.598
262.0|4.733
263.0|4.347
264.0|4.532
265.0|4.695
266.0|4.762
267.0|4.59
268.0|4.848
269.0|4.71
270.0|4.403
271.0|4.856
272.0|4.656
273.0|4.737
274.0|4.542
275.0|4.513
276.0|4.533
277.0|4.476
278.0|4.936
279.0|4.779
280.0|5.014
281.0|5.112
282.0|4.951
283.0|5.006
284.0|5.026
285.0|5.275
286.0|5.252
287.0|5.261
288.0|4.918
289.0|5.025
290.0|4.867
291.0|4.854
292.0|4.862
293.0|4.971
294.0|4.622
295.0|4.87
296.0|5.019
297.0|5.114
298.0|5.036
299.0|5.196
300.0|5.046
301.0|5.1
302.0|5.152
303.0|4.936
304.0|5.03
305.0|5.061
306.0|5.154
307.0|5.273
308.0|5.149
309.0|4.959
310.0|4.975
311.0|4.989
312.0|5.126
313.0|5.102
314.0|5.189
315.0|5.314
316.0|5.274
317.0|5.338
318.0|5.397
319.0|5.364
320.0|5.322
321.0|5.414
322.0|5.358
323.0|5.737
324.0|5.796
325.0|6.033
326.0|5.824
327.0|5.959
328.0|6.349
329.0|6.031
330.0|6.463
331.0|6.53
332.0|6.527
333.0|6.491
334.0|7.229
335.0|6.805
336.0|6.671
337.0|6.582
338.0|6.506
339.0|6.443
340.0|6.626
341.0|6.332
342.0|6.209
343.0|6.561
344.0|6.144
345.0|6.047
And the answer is -10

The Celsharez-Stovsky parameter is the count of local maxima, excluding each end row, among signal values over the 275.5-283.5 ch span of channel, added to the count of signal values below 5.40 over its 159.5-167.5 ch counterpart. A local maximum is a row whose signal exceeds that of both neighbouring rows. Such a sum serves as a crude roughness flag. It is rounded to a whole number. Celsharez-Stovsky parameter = 10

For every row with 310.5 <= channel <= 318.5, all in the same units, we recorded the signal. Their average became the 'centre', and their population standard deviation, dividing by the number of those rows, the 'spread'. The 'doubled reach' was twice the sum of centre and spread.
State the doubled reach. 10.7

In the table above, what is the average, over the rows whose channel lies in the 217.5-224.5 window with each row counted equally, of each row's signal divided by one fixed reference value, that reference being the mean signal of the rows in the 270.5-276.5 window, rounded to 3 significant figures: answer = 1.20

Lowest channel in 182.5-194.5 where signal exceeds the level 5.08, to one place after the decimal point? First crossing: 183.0 ch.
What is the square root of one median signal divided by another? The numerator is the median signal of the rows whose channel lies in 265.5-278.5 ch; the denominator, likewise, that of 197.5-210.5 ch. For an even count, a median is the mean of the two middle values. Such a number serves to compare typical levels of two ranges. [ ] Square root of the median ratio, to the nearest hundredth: 0.92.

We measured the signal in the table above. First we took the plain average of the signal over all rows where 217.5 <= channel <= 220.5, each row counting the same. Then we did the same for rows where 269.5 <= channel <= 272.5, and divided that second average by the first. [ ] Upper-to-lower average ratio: 0.84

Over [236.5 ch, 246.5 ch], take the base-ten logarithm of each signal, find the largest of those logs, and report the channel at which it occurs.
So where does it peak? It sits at 239.0 ch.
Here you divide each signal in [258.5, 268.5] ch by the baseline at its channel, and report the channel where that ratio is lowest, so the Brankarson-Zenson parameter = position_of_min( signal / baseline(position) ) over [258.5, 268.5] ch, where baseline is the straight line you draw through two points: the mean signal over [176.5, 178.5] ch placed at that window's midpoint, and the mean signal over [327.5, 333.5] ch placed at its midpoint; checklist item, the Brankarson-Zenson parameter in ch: 263.0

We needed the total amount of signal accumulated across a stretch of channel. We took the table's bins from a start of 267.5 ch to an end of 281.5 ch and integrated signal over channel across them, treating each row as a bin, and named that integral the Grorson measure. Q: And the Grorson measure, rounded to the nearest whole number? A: 66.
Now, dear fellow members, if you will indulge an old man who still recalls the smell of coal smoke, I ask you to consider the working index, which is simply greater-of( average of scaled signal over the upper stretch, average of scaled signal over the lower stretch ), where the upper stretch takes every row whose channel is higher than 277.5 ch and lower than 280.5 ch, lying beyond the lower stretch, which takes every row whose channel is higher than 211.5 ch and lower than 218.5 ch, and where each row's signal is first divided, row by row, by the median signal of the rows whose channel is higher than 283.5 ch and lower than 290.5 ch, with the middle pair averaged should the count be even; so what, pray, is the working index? 1.06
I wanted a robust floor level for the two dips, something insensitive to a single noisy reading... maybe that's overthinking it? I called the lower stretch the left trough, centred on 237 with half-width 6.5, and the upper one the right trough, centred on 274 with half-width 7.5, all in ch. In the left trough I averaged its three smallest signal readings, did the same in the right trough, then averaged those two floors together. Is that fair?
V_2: 4.86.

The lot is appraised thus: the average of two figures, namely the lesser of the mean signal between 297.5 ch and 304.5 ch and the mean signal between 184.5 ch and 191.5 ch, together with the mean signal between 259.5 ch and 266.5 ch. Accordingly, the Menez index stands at 4.84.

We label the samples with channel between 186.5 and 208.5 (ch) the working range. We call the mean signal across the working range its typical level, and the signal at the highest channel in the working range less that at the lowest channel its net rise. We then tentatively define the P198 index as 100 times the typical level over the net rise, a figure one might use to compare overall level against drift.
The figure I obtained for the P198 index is 4284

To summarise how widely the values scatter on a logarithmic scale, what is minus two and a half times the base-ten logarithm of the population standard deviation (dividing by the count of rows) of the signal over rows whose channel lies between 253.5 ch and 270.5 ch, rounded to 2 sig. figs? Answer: 2.1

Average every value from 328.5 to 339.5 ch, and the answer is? 6.57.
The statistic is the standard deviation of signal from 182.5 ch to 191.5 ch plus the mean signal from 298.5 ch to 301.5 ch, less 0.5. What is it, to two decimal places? 4.68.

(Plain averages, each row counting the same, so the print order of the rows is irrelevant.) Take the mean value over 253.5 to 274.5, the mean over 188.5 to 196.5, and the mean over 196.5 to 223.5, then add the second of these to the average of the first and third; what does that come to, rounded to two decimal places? 10.44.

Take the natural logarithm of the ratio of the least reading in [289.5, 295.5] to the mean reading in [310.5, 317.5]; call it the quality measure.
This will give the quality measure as -0.12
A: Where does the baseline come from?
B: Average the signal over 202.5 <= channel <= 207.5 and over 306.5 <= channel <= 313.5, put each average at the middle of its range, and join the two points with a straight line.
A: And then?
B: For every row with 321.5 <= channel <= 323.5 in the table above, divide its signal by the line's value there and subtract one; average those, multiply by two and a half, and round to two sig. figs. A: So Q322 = 0.26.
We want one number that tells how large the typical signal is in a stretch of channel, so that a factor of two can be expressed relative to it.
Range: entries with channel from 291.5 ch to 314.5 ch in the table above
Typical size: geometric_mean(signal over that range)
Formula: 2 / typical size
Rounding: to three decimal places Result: 0.397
